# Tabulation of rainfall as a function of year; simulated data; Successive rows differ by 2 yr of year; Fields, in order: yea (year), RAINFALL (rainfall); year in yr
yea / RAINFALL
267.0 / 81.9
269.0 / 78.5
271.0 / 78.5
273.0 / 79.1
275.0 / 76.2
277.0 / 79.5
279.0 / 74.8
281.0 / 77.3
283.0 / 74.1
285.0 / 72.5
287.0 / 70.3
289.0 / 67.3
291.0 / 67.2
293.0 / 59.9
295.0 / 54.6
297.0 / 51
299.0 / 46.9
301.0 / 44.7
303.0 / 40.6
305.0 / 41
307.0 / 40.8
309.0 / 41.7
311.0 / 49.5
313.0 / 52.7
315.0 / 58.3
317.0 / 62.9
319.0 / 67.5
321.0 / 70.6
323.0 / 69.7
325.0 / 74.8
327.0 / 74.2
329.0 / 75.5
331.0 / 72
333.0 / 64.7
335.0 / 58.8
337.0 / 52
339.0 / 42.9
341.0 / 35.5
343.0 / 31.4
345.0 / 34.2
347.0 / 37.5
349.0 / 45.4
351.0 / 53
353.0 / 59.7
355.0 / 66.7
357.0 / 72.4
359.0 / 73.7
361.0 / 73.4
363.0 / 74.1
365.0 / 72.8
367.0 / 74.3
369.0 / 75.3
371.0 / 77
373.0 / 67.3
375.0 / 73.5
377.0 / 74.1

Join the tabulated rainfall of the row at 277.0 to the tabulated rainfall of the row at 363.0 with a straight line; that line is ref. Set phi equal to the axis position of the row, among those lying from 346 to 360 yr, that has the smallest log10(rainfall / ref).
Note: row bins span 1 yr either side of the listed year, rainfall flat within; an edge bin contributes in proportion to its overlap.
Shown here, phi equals 347.0 yr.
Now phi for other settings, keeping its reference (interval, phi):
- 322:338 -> 337.0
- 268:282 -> 279.0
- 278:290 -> 289.0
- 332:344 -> 343.0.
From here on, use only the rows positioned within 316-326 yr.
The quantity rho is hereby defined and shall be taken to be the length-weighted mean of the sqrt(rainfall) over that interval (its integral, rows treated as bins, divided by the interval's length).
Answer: 8.3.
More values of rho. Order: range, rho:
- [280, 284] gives 8.7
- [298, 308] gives 6.5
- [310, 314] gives 7.1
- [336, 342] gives 6.6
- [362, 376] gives 8.6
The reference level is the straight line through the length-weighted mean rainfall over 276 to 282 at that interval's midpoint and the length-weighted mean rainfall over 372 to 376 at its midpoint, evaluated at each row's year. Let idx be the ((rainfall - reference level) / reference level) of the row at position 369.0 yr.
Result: 0.1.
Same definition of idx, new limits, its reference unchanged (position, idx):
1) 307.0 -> -0.5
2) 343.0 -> -0.6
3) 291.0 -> -0.1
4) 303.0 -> -0.5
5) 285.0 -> -0.1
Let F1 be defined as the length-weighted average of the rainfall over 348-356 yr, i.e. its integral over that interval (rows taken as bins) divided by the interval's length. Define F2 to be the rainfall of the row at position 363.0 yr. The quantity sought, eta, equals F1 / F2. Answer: 0.8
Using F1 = 56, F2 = 74.1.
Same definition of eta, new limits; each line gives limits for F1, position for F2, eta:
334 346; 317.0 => 0.7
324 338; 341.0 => 1.9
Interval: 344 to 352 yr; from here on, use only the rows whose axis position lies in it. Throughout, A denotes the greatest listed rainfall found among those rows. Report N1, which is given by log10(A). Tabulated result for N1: 1.72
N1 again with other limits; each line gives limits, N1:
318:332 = 1.88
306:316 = 1.77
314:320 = 1.83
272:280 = 1.90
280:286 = 1.89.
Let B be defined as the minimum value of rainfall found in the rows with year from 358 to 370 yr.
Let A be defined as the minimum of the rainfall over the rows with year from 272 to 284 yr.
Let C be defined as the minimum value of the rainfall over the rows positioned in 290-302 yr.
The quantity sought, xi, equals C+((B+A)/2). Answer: 118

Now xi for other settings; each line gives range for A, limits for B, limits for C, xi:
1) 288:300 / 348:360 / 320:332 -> 116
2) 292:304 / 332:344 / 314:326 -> 94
